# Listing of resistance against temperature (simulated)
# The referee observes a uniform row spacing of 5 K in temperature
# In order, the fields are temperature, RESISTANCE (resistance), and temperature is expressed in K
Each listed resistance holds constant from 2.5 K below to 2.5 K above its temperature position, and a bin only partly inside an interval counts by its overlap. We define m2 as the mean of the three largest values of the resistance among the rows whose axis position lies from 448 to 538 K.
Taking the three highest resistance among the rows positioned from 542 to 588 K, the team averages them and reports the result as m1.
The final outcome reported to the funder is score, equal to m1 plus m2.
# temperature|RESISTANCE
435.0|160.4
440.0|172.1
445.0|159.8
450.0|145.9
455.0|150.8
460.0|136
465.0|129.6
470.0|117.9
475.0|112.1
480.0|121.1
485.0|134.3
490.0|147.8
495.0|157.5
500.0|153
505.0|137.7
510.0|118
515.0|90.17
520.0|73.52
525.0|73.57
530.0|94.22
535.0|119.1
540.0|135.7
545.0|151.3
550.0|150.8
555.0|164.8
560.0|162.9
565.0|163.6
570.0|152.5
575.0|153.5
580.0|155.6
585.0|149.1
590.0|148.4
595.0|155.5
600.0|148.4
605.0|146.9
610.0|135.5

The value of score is 318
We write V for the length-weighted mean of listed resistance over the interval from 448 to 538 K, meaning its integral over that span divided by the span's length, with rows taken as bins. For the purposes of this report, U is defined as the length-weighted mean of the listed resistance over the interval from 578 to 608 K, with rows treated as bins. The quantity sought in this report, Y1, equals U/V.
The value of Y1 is 1.22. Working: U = 150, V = 123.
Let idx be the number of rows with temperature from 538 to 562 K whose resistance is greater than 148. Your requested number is 4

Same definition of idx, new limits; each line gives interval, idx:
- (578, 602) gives 5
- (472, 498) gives 1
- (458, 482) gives 0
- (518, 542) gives 0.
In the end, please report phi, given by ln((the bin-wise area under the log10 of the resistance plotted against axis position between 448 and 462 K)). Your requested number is 3.41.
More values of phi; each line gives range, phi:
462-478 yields 3.50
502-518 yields 3.49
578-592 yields 3.42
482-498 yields 3.54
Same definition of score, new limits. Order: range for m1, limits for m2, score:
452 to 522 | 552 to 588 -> 318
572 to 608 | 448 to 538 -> 309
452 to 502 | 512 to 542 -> 270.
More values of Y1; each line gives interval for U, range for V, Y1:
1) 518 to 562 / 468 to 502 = 0.93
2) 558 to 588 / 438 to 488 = 1.13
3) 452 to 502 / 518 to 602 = 0.98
